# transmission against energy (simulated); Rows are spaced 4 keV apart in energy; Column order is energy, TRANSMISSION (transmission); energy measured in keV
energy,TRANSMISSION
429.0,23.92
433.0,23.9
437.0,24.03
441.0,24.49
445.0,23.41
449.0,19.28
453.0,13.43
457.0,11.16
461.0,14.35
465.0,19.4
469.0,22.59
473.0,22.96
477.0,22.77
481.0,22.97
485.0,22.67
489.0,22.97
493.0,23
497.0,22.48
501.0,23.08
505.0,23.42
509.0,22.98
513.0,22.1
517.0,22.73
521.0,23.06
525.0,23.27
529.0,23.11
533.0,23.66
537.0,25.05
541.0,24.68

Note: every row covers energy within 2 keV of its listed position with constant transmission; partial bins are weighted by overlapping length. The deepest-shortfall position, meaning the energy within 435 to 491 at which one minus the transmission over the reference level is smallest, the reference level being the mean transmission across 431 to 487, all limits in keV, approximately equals 441.0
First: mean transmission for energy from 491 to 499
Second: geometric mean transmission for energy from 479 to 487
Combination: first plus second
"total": 45.6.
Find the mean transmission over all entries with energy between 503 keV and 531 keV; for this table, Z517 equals 23.0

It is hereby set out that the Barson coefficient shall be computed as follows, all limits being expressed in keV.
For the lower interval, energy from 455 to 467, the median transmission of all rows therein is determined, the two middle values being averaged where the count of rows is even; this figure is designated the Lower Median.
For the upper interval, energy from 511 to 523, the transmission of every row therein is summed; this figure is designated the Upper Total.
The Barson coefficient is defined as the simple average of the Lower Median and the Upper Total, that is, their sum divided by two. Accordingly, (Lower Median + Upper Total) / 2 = 41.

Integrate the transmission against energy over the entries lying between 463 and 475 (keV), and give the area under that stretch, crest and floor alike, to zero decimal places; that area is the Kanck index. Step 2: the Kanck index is 260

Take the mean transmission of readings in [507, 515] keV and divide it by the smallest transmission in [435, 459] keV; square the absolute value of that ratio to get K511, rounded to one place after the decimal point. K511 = 4.1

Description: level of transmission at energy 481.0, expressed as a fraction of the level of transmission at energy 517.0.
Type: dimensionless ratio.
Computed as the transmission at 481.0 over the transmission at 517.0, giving 1.01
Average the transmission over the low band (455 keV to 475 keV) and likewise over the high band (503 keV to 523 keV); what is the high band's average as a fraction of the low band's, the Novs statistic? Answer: 1.3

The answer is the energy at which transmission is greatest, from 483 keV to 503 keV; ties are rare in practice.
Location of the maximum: 501.0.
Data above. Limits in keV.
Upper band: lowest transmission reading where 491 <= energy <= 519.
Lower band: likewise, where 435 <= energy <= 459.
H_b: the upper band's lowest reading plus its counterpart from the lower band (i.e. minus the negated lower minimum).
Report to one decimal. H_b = 33.3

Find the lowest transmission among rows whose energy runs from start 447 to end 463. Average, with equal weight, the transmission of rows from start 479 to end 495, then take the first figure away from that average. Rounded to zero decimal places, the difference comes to 12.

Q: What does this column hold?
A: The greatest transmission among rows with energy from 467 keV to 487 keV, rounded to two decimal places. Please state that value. 22.97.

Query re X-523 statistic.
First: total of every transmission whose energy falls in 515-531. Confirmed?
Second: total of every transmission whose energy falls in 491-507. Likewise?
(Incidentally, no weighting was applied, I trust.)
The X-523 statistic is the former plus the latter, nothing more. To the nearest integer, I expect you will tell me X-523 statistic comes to 184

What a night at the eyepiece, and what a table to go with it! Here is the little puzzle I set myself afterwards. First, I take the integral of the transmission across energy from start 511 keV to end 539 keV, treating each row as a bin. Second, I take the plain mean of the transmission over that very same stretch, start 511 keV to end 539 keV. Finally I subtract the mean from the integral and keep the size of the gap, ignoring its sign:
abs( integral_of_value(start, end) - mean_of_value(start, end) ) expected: 629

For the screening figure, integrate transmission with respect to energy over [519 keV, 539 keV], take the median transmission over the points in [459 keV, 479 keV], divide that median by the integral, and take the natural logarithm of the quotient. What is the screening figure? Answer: -3.04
